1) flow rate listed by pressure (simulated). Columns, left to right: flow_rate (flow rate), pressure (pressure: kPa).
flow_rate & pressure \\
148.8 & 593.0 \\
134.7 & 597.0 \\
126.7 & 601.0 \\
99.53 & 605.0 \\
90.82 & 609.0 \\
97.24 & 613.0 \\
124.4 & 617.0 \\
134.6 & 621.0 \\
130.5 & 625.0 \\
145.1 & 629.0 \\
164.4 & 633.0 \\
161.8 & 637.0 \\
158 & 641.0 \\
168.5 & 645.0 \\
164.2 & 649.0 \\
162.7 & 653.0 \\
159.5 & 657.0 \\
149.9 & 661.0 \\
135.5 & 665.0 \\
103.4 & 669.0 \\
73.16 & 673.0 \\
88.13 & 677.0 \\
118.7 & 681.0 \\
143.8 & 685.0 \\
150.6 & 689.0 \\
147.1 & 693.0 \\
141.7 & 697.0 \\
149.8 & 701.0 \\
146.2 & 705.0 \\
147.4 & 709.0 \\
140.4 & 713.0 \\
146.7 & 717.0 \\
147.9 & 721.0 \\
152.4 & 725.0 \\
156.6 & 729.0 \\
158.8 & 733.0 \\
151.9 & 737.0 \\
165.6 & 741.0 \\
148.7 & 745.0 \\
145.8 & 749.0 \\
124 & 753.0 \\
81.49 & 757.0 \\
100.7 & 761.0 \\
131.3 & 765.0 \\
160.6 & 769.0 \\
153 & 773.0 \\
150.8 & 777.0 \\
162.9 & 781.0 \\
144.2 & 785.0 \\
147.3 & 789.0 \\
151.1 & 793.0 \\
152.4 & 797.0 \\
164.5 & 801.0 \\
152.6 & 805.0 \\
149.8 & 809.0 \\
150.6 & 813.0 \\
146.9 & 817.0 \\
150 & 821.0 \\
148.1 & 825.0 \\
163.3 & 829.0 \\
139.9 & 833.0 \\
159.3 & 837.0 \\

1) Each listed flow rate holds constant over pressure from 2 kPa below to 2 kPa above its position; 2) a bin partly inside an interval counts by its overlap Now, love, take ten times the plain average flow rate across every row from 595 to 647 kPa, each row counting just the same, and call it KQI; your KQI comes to 1336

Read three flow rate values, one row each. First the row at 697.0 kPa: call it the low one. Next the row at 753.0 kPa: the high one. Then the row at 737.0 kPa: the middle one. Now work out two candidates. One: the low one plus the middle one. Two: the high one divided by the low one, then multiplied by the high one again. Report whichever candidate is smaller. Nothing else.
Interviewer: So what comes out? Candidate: 109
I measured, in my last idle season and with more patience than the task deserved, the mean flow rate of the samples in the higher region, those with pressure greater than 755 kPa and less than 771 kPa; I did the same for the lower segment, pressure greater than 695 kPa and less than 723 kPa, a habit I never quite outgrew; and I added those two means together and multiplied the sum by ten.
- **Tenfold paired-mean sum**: 2643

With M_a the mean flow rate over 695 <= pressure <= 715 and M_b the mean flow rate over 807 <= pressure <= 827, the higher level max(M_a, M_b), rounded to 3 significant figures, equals 149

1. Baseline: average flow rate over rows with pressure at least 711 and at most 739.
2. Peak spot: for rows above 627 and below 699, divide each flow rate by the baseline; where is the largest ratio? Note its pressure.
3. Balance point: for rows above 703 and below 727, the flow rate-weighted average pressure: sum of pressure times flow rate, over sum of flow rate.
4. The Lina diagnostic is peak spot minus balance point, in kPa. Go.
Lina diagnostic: -70.1 kPa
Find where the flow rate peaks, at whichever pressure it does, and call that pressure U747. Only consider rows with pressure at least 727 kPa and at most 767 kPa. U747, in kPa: 741.0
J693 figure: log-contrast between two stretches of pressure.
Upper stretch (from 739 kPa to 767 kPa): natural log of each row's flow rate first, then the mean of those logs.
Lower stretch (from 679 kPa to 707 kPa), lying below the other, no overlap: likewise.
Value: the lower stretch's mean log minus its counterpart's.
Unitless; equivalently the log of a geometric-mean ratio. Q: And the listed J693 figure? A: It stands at 0.13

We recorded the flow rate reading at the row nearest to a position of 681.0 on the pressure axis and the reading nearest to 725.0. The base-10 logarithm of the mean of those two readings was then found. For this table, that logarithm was 2.13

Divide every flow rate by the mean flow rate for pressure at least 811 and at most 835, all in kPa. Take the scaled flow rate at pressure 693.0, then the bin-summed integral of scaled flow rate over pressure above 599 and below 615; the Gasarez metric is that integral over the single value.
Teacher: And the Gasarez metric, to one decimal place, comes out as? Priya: 11.3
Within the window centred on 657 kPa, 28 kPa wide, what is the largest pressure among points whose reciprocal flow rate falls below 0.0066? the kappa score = 657.0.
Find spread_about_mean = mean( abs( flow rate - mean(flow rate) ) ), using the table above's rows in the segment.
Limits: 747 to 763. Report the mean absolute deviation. 22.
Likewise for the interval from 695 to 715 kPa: 3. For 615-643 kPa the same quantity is 14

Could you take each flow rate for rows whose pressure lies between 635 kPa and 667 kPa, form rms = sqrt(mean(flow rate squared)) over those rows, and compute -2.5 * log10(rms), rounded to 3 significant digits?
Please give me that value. -5.50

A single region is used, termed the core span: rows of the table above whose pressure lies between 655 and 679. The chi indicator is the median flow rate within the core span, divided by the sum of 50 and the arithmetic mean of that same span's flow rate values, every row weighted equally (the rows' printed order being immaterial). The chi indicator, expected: 0.710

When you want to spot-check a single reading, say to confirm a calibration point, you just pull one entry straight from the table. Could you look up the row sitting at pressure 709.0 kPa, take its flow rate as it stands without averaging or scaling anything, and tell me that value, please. 147.4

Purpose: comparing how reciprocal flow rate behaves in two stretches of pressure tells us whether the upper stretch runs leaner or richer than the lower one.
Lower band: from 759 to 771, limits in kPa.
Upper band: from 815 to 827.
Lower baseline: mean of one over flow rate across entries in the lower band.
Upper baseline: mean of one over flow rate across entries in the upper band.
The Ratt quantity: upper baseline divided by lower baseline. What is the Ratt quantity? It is 0.85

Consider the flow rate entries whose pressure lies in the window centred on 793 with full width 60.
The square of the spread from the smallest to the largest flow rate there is 1102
